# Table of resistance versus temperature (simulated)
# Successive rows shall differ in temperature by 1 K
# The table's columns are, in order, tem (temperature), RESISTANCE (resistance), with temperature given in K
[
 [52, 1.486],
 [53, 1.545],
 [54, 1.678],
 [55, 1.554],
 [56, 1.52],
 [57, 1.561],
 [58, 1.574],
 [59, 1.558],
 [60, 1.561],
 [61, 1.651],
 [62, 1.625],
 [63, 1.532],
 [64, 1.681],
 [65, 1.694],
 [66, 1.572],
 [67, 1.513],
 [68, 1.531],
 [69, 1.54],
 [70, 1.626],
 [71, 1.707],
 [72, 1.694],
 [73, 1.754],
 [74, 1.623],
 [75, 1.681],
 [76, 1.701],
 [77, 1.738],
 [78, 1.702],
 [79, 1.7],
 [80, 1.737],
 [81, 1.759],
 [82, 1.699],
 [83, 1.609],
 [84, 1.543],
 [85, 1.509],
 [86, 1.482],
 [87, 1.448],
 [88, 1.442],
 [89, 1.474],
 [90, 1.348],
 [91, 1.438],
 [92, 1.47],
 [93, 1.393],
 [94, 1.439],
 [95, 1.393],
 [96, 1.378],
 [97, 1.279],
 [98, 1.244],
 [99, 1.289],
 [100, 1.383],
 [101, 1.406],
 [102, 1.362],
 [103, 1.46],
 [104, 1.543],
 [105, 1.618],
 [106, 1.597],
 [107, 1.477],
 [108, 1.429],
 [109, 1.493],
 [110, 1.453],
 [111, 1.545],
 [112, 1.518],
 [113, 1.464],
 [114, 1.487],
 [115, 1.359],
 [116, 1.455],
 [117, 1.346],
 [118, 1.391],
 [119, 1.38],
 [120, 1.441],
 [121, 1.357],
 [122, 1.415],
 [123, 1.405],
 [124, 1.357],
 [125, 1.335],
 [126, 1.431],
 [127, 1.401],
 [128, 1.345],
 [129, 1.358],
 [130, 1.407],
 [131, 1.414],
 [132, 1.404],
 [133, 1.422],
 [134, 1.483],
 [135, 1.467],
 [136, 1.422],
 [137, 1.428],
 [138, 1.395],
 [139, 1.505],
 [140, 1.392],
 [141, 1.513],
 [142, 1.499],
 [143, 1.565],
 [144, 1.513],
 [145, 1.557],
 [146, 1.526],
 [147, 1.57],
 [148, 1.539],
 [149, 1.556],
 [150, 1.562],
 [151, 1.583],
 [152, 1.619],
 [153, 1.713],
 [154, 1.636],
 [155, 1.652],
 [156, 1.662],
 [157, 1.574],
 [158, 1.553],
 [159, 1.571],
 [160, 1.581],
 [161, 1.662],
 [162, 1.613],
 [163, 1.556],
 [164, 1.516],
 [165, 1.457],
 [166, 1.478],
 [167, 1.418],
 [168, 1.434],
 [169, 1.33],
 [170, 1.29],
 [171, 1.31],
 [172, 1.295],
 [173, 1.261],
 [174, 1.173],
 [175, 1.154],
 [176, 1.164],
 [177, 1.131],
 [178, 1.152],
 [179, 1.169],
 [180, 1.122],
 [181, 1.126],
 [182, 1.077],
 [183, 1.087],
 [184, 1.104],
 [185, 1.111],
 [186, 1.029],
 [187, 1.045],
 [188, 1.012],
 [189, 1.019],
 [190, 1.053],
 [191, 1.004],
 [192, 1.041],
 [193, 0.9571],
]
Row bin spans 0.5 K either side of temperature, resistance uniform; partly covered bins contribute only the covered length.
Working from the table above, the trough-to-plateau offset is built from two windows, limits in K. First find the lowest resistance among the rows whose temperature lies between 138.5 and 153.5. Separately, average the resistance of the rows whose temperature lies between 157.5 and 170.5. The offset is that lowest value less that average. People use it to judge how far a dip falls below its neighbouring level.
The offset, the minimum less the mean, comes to -0.10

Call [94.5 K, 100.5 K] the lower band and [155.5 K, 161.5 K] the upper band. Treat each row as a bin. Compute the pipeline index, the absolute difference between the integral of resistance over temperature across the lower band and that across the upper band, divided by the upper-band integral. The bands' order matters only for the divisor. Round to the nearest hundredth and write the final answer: 0.17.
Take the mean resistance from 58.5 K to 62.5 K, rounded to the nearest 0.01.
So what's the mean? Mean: 1.60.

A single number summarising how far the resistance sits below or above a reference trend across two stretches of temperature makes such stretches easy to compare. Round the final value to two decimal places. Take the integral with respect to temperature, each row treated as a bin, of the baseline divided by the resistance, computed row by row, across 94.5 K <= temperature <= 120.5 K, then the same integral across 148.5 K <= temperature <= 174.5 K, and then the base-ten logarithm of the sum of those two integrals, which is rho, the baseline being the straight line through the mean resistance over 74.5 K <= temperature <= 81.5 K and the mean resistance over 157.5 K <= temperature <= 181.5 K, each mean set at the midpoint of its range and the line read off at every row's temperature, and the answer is 1.73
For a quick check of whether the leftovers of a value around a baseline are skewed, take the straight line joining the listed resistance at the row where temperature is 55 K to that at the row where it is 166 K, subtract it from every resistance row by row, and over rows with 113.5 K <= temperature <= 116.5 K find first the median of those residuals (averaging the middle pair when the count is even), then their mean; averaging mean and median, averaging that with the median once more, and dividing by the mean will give 0.792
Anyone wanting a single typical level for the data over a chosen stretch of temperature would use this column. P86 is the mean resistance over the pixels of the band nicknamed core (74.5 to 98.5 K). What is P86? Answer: 1.53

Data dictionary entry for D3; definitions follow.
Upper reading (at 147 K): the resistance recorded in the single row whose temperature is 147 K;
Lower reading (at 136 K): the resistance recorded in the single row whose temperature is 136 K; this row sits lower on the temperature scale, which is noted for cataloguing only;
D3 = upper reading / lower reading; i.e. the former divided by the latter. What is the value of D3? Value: 1.10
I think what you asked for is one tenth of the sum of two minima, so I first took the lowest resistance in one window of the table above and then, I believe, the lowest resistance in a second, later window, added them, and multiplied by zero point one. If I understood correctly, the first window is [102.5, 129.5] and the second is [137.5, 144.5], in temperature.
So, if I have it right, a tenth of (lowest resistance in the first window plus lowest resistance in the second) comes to 0.27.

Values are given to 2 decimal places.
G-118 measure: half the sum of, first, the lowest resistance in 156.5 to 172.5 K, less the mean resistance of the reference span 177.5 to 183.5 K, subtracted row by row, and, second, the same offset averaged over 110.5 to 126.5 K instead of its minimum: 0.23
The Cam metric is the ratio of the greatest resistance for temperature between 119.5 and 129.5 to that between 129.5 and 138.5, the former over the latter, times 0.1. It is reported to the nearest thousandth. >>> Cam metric 0.097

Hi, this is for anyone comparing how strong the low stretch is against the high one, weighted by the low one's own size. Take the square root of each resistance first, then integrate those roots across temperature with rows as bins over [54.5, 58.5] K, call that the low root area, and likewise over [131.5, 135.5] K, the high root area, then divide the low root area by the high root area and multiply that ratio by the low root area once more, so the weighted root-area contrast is 5.2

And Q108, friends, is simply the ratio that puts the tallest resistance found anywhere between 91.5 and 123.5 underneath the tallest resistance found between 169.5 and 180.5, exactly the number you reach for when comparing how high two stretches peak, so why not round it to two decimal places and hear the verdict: 0.81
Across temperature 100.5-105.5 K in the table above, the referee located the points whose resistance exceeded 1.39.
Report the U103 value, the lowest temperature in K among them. 101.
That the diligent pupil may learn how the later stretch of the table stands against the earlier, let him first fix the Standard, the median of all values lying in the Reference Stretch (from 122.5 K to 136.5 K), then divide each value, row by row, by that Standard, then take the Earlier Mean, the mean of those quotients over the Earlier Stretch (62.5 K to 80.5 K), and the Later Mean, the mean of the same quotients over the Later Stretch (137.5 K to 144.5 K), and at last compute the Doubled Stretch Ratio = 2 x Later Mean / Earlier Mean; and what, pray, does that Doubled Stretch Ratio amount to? 1.80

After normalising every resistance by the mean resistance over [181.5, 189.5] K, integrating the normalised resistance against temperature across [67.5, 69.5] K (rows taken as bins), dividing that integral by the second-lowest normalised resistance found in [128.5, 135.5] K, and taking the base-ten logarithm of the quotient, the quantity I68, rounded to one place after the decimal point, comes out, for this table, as 0.3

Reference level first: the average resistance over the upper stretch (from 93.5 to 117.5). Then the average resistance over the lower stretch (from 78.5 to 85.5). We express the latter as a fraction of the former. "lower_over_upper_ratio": 1.15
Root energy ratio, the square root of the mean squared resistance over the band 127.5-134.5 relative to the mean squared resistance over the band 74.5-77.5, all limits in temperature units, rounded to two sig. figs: 0.82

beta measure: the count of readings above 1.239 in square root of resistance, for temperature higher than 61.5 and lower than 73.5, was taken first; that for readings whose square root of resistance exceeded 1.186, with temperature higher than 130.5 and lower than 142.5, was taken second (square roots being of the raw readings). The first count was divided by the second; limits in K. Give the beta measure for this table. 1.0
